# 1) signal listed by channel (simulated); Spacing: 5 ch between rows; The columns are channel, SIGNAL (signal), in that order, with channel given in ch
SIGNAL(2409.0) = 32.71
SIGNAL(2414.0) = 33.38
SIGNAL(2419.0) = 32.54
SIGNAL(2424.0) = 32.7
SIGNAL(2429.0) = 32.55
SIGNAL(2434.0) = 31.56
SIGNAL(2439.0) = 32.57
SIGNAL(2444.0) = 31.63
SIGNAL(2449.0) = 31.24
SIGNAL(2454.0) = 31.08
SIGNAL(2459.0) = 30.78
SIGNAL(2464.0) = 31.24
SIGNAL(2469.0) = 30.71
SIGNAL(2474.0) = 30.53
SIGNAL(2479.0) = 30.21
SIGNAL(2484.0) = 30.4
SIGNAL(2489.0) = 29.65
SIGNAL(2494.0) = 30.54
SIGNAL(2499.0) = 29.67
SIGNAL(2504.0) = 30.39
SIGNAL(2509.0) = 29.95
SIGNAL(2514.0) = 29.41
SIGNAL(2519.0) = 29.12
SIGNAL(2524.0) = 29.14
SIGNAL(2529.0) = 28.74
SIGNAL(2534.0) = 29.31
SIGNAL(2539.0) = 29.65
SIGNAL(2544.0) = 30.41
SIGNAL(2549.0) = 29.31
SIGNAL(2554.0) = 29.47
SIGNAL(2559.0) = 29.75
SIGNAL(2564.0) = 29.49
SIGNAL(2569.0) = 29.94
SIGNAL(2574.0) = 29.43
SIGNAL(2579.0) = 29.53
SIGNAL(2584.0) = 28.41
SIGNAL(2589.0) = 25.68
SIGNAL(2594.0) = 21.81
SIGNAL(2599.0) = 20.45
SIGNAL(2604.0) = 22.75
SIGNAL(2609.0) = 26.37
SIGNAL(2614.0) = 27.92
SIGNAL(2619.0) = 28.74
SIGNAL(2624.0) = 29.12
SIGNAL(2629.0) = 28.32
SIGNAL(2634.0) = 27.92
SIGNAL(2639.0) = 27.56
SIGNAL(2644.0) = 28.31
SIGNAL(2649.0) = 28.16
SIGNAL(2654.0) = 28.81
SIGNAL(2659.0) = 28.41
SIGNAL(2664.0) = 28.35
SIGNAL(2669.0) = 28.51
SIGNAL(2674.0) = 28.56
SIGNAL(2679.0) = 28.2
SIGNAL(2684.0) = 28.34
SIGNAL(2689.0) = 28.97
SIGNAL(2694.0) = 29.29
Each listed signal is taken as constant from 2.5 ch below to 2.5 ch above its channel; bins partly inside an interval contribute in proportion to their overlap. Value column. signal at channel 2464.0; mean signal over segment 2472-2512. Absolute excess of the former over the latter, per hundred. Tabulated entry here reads 0.011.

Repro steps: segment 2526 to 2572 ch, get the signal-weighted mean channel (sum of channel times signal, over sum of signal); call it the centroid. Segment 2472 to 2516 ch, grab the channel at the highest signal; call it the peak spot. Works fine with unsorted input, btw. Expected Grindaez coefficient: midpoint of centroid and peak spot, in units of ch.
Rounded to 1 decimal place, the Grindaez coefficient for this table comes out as 2521.5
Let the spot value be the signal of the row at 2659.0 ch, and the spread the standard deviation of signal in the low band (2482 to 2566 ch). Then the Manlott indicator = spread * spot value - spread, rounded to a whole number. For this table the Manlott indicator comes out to 14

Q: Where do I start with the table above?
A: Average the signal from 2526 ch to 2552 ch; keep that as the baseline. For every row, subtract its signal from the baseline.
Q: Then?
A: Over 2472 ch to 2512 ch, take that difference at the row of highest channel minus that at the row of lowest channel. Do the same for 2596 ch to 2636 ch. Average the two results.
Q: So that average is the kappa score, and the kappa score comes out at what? -3.4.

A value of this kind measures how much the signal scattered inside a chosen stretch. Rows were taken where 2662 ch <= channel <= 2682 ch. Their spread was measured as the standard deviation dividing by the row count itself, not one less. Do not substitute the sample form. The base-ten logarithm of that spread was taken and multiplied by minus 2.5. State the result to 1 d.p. 2.1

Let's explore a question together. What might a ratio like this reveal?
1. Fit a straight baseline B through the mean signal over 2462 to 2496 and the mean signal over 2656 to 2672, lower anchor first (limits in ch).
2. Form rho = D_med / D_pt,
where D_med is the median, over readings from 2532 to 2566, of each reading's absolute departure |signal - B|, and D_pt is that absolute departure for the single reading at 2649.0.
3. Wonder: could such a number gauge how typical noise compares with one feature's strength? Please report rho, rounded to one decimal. 0.4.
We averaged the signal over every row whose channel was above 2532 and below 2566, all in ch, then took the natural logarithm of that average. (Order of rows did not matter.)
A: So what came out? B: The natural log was 3.39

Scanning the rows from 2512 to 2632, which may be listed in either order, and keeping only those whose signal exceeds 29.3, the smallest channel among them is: 2514.0 ch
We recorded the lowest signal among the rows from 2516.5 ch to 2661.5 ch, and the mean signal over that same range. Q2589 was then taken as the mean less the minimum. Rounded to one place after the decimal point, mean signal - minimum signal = 7.6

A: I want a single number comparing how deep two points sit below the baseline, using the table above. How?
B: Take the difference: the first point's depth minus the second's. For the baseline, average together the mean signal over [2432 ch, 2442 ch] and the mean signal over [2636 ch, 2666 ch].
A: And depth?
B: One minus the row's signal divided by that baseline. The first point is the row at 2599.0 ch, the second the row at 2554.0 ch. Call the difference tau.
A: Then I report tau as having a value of 0.30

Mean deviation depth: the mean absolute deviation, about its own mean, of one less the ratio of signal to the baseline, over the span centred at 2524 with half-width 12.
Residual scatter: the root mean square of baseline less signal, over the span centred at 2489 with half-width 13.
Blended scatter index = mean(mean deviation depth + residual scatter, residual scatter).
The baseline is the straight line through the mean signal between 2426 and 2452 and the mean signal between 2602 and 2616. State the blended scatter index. 0.37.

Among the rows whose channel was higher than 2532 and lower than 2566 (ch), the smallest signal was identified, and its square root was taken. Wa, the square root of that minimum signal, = 5.41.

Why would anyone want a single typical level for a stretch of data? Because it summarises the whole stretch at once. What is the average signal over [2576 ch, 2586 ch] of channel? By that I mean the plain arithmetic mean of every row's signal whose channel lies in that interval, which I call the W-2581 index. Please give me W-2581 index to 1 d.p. 29.0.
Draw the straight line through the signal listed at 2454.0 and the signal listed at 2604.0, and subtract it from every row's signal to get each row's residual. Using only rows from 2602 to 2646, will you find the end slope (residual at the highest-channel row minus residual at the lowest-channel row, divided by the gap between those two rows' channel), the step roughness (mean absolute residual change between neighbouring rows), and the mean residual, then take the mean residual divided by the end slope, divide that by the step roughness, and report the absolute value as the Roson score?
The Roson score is 26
